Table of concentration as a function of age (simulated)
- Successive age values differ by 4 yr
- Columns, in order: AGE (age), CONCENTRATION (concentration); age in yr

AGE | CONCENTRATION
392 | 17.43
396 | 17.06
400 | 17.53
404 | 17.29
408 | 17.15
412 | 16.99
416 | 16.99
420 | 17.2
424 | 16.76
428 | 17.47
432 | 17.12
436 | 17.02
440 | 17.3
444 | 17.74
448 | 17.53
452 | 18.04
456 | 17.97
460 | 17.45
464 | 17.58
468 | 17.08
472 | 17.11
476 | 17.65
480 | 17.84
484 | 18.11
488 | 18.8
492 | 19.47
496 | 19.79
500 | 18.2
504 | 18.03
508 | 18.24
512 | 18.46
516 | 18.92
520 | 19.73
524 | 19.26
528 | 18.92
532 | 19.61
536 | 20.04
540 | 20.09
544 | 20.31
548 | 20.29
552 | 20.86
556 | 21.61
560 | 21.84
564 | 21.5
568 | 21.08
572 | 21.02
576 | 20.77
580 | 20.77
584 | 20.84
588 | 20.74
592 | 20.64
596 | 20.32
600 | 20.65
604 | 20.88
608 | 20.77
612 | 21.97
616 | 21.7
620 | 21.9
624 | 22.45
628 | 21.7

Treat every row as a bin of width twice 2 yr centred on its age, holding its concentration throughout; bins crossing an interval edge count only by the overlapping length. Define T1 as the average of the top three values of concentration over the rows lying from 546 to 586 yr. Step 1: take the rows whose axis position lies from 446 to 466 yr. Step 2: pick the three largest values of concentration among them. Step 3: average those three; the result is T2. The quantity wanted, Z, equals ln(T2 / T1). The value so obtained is -0.2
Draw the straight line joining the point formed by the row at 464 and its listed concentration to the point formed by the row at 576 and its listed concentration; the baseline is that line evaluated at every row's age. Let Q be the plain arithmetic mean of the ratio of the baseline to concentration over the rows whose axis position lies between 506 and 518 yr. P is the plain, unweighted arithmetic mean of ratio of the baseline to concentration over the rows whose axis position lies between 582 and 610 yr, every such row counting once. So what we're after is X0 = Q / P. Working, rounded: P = 1.03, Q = 1.02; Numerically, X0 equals 0.99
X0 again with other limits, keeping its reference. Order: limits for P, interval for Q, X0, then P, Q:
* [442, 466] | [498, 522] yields 1.04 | 0.98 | 1.02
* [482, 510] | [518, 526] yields 0.99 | 0.99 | 0.99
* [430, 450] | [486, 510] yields 1.02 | 0.97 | 0.99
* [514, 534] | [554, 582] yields 0.97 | 1.00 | 0.97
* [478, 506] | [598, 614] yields 1.04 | 0.99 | 1.03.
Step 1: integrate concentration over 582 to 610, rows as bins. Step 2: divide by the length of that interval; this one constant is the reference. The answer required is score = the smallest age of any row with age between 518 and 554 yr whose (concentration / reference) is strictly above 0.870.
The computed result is 520 yr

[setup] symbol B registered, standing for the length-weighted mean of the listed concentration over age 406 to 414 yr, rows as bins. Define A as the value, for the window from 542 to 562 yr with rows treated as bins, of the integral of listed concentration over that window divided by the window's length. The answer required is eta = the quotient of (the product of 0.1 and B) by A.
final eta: 0.081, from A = 21.0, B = 17.1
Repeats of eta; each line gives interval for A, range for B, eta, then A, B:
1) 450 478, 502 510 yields 0.103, 17.6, 18.1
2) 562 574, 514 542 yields 0.092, 21.2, 19.5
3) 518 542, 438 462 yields 0.090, 19.6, 17.7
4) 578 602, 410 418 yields 0.082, 20.7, 17.0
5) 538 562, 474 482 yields 0.085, 20.8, 17.7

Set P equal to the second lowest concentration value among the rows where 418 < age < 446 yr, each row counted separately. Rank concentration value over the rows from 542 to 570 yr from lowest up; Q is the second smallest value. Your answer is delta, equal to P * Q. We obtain 346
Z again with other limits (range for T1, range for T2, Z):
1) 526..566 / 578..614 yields 0.0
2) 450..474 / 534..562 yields 0.2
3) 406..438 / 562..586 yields 0.2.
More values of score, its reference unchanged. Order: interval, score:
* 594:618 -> 596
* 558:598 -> 560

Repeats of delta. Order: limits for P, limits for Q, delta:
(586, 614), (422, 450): 351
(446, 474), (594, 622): 353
